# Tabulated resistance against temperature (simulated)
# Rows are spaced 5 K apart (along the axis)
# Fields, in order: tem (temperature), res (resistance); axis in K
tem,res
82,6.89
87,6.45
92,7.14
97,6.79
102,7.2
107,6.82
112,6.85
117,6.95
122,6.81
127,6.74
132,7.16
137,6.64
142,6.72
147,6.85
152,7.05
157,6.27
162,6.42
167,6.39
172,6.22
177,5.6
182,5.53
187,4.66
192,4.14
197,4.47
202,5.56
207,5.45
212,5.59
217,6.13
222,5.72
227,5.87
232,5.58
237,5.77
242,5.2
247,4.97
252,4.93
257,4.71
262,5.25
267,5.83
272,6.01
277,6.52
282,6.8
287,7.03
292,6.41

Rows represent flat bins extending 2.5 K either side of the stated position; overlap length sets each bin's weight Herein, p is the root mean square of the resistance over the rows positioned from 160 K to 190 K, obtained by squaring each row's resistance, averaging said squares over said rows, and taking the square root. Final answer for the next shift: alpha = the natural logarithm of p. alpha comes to 1.76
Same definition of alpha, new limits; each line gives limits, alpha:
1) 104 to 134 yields 1.93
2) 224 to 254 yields 1.69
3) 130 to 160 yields 1.92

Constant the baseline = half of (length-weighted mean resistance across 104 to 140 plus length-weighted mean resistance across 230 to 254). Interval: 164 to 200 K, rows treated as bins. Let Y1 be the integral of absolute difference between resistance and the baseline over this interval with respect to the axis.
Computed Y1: 33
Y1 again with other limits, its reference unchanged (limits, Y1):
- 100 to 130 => 25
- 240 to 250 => 10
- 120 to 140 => 15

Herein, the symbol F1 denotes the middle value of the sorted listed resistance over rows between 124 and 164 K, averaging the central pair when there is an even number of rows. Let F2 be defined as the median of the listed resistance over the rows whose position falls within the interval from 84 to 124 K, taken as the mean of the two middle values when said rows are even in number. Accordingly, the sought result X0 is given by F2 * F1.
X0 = 46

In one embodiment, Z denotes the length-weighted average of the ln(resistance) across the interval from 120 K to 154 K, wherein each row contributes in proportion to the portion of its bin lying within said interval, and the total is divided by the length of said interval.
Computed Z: 1.92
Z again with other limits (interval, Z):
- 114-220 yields 1.79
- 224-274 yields 1.68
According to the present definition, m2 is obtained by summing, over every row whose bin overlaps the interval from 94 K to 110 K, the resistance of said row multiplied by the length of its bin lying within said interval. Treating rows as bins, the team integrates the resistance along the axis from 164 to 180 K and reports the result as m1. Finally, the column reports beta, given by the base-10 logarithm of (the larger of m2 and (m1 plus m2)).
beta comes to 2.32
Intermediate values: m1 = 97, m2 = 111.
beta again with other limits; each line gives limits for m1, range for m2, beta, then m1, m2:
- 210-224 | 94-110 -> 2.28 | 82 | 111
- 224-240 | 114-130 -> 2.30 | 92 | 110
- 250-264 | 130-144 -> 2.22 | 69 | 96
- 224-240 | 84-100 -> 2.30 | 92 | 109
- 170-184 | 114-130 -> 2.28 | 81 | 110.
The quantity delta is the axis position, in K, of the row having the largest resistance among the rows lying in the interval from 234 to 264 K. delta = 237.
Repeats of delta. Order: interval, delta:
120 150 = 132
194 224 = 217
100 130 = 102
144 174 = 152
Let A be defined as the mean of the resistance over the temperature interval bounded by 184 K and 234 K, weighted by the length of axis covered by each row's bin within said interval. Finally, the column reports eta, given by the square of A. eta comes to 28.3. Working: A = 5.32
